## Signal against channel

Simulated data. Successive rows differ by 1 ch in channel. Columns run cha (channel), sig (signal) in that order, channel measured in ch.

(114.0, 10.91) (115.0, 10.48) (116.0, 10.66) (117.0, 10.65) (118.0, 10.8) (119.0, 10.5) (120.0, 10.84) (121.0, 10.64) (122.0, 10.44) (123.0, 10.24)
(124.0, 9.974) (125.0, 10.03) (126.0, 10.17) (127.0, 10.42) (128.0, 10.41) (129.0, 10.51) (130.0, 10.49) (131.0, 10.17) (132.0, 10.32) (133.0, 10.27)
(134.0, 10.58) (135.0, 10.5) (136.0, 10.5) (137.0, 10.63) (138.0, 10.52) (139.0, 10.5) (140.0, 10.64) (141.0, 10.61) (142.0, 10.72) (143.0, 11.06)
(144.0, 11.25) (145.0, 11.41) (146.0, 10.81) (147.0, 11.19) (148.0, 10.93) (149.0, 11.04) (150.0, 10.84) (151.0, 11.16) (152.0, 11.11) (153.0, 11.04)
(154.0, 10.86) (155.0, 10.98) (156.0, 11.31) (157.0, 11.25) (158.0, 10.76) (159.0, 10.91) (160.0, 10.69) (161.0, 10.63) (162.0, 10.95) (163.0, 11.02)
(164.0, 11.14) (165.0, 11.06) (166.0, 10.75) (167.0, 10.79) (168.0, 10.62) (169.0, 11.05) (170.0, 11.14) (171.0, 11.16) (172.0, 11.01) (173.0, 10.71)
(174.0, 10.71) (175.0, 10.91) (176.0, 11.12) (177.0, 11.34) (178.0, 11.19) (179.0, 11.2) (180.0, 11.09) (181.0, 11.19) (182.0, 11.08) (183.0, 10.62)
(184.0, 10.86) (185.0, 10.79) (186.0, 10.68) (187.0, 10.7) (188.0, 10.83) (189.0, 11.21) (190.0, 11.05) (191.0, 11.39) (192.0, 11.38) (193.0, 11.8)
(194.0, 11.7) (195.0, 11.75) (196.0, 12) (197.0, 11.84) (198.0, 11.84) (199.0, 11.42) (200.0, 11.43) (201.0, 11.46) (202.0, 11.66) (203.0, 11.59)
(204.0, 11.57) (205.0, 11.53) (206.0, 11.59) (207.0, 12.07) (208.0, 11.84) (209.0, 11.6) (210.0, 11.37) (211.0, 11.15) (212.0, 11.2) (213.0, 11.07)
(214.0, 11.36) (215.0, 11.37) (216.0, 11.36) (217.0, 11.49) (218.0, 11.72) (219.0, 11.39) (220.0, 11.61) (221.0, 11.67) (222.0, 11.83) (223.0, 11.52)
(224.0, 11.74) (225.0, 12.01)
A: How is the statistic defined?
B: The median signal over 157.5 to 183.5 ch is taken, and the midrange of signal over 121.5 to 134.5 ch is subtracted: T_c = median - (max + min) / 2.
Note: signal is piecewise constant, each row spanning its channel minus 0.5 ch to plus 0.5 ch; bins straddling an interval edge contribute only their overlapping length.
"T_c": 0.74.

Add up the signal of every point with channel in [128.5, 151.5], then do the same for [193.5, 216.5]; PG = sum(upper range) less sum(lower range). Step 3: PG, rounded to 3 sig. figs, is 19.1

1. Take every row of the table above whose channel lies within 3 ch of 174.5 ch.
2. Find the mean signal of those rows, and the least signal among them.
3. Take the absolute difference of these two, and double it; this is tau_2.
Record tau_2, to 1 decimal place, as 0.5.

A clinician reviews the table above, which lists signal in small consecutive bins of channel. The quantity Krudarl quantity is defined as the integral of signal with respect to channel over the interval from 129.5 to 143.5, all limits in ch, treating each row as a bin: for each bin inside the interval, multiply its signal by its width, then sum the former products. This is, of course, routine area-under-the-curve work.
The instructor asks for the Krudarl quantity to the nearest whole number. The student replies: 148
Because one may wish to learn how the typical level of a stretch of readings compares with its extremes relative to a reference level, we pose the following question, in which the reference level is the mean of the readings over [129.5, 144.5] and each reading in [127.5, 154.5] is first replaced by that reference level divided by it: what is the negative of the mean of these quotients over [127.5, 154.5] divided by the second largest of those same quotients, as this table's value -0.957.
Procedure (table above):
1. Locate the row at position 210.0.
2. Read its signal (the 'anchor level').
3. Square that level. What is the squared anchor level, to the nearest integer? 129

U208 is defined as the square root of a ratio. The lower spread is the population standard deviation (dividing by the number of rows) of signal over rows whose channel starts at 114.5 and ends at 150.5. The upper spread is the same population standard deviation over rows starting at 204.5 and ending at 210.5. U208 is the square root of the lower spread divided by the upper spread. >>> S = 1.19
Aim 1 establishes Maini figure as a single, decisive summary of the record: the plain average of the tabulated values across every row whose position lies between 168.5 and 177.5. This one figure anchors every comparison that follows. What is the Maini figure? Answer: 11.0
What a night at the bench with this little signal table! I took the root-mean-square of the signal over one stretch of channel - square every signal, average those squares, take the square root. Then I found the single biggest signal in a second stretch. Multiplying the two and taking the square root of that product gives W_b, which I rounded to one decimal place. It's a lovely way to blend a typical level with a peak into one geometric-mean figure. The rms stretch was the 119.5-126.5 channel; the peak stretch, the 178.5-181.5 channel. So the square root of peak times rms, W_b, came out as 10.8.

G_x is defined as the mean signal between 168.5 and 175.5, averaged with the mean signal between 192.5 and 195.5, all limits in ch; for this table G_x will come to 11.4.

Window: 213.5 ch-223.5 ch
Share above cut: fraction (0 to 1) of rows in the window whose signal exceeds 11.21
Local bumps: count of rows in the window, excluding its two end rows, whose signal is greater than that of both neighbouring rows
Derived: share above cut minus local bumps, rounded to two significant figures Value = -2.0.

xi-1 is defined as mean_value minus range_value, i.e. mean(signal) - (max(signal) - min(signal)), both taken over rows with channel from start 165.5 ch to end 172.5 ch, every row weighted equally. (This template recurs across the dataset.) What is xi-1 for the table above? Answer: 10.39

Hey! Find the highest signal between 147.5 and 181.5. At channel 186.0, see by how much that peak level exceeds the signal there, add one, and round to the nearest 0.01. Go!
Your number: 1.66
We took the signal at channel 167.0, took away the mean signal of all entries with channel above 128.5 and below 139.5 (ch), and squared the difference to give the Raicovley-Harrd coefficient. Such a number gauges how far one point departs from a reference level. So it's 0.11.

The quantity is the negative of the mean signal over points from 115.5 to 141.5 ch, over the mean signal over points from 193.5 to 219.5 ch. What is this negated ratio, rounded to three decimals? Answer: -0.906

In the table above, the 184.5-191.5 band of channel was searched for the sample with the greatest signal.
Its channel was 191.0 ch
